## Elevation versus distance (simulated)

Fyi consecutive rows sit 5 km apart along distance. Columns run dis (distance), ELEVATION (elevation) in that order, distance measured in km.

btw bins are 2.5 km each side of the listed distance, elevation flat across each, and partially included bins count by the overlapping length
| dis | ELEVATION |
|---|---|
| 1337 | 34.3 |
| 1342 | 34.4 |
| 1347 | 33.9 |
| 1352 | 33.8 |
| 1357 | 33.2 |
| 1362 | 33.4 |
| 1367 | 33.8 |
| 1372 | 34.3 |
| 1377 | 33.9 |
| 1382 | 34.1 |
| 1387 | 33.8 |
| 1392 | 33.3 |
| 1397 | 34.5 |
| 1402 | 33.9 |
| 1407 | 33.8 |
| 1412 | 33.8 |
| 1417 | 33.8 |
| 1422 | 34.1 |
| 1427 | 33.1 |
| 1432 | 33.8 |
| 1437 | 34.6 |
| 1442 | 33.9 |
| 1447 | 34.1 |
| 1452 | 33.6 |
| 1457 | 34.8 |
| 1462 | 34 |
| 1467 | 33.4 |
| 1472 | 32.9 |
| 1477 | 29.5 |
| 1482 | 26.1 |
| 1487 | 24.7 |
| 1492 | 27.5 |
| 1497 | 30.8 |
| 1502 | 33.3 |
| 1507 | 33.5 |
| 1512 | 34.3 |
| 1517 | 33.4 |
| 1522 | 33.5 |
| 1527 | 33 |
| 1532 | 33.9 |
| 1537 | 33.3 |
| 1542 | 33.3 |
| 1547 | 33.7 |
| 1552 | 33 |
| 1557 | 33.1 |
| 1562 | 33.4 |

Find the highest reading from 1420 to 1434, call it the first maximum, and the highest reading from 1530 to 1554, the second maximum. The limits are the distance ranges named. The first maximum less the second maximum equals 0.2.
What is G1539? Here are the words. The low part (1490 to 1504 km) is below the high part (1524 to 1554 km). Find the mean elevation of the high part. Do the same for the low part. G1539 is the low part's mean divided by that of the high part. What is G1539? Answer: 0.92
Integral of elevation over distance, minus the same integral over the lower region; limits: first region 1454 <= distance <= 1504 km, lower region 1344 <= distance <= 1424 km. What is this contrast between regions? -1172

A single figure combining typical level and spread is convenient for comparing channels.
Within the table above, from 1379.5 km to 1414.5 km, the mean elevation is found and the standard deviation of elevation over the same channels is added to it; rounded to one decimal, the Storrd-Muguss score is 34.2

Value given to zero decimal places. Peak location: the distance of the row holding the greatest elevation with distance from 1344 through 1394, 1372 km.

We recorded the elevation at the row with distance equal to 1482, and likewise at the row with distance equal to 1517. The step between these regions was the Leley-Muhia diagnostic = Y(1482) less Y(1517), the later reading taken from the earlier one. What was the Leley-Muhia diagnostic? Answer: -7.3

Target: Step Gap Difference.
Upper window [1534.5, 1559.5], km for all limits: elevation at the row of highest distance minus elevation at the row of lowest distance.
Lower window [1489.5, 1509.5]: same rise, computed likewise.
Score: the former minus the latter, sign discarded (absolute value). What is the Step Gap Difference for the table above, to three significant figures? 6.20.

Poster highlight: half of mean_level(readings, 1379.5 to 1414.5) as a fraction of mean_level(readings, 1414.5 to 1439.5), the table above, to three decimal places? 0.500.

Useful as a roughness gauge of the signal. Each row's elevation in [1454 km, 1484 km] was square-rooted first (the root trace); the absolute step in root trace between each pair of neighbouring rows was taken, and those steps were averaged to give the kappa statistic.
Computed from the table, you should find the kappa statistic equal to 0.16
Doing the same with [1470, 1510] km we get 0.23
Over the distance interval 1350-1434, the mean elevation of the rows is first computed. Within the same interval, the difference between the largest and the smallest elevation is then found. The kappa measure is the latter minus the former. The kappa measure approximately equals -32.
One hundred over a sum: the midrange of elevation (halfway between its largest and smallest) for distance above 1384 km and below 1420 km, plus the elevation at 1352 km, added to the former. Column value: 1.48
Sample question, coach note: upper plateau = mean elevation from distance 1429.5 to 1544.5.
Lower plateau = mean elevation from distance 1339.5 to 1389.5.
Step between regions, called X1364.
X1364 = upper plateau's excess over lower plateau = -1.5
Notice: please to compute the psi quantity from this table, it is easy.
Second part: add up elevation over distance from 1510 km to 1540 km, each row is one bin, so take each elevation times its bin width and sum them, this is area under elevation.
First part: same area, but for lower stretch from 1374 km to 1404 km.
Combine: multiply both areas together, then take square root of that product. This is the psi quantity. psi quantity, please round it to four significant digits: 1012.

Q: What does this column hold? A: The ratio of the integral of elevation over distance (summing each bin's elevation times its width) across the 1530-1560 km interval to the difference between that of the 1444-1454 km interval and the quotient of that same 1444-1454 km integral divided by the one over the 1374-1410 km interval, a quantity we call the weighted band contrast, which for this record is 3.0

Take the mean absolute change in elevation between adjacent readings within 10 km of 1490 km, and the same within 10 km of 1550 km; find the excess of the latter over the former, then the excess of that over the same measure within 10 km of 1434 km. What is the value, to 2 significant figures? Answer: -2.8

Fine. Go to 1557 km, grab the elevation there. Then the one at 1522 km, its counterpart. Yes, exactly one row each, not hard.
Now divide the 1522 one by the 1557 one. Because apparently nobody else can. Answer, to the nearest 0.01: 1.01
